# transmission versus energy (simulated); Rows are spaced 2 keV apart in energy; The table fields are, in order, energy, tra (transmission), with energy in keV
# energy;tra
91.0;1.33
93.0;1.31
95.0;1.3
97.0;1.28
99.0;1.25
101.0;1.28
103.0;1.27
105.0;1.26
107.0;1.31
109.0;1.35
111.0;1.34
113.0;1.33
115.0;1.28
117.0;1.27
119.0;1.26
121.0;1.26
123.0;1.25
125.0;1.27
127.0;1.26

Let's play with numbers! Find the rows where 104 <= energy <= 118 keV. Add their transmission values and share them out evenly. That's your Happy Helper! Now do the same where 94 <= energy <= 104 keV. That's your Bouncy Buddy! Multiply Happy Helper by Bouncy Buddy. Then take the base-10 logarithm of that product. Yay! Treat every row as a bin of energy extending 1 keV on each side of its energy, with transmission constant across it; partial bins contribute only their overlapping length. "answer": 0.222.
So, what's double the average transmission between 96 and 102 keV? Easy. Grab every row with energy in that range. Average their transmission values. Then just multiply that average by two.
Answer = 2.54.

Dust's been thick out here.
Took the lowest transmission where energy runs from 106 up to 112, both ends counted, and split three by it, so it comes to 2.29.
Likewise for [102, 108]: 2.38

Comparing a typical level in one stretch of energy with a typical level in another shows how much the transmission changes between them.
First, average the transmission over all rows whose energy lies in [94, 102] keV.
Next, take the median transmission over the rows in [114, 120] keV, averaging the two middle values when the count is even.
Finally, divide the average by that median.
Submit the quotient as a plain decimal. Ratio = 1.006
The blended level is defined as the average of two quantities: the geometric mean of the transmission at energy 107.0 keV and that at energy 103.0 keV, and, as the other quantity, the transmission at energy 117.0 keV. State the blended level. 1.28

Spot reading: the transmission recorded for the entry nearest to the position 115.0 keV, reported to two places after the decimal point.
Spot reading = 1.28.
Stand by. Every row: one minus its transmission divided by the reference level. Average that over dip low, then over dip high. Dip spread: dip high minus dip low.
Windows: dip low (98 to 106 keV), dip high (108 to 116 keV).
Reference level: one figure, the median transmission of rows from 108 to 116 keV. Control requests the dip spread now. -0.04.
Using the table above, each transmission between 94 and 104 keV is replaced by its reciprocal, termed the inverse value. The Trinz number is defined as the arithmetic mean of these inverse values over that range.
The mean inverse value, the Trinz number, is 0.784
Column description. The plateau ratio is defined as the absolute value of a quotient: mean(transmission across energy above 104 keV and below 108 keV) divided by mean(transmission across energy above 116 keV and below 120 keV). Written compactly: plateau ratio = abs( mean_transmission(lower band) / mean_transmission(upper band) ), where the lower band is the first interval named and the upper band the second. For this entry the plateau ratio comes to 1.02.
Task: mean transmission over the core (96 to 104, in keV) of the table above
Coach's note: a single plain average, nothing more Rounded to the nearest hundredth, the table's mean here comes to 1.27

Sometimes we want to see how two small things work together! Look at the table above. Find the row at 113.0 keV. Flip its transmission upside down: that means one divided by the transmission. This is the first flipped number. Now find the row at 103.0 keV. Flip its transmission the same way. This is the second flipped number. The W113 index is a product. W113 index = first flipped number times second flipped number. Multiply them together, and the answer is 0.592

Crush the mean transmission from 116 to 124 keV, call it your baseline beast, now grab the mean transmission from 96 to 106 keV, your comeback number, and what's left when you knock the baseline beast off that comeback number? 0.01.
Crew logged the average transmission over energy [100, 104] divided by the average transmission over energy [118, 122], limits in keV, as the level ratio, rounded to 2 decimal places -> 1.01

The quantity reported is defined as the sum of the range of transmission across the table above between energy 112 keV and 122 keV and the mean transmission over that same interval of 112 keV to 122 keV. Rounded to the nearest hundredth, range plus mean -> 1.35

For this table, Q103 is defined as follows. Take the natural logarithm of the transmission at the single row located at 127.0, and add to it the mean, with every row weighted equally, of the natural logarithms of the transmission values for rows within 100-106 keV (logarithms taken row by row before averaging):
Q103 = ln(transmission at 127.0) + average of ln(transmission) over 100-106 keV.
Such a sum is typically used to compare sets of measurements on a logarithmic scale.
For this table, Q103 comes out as 0.470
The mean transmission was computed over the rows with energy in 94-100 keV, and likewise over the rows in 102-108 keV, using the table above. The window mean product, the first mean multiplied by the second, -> 1.63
